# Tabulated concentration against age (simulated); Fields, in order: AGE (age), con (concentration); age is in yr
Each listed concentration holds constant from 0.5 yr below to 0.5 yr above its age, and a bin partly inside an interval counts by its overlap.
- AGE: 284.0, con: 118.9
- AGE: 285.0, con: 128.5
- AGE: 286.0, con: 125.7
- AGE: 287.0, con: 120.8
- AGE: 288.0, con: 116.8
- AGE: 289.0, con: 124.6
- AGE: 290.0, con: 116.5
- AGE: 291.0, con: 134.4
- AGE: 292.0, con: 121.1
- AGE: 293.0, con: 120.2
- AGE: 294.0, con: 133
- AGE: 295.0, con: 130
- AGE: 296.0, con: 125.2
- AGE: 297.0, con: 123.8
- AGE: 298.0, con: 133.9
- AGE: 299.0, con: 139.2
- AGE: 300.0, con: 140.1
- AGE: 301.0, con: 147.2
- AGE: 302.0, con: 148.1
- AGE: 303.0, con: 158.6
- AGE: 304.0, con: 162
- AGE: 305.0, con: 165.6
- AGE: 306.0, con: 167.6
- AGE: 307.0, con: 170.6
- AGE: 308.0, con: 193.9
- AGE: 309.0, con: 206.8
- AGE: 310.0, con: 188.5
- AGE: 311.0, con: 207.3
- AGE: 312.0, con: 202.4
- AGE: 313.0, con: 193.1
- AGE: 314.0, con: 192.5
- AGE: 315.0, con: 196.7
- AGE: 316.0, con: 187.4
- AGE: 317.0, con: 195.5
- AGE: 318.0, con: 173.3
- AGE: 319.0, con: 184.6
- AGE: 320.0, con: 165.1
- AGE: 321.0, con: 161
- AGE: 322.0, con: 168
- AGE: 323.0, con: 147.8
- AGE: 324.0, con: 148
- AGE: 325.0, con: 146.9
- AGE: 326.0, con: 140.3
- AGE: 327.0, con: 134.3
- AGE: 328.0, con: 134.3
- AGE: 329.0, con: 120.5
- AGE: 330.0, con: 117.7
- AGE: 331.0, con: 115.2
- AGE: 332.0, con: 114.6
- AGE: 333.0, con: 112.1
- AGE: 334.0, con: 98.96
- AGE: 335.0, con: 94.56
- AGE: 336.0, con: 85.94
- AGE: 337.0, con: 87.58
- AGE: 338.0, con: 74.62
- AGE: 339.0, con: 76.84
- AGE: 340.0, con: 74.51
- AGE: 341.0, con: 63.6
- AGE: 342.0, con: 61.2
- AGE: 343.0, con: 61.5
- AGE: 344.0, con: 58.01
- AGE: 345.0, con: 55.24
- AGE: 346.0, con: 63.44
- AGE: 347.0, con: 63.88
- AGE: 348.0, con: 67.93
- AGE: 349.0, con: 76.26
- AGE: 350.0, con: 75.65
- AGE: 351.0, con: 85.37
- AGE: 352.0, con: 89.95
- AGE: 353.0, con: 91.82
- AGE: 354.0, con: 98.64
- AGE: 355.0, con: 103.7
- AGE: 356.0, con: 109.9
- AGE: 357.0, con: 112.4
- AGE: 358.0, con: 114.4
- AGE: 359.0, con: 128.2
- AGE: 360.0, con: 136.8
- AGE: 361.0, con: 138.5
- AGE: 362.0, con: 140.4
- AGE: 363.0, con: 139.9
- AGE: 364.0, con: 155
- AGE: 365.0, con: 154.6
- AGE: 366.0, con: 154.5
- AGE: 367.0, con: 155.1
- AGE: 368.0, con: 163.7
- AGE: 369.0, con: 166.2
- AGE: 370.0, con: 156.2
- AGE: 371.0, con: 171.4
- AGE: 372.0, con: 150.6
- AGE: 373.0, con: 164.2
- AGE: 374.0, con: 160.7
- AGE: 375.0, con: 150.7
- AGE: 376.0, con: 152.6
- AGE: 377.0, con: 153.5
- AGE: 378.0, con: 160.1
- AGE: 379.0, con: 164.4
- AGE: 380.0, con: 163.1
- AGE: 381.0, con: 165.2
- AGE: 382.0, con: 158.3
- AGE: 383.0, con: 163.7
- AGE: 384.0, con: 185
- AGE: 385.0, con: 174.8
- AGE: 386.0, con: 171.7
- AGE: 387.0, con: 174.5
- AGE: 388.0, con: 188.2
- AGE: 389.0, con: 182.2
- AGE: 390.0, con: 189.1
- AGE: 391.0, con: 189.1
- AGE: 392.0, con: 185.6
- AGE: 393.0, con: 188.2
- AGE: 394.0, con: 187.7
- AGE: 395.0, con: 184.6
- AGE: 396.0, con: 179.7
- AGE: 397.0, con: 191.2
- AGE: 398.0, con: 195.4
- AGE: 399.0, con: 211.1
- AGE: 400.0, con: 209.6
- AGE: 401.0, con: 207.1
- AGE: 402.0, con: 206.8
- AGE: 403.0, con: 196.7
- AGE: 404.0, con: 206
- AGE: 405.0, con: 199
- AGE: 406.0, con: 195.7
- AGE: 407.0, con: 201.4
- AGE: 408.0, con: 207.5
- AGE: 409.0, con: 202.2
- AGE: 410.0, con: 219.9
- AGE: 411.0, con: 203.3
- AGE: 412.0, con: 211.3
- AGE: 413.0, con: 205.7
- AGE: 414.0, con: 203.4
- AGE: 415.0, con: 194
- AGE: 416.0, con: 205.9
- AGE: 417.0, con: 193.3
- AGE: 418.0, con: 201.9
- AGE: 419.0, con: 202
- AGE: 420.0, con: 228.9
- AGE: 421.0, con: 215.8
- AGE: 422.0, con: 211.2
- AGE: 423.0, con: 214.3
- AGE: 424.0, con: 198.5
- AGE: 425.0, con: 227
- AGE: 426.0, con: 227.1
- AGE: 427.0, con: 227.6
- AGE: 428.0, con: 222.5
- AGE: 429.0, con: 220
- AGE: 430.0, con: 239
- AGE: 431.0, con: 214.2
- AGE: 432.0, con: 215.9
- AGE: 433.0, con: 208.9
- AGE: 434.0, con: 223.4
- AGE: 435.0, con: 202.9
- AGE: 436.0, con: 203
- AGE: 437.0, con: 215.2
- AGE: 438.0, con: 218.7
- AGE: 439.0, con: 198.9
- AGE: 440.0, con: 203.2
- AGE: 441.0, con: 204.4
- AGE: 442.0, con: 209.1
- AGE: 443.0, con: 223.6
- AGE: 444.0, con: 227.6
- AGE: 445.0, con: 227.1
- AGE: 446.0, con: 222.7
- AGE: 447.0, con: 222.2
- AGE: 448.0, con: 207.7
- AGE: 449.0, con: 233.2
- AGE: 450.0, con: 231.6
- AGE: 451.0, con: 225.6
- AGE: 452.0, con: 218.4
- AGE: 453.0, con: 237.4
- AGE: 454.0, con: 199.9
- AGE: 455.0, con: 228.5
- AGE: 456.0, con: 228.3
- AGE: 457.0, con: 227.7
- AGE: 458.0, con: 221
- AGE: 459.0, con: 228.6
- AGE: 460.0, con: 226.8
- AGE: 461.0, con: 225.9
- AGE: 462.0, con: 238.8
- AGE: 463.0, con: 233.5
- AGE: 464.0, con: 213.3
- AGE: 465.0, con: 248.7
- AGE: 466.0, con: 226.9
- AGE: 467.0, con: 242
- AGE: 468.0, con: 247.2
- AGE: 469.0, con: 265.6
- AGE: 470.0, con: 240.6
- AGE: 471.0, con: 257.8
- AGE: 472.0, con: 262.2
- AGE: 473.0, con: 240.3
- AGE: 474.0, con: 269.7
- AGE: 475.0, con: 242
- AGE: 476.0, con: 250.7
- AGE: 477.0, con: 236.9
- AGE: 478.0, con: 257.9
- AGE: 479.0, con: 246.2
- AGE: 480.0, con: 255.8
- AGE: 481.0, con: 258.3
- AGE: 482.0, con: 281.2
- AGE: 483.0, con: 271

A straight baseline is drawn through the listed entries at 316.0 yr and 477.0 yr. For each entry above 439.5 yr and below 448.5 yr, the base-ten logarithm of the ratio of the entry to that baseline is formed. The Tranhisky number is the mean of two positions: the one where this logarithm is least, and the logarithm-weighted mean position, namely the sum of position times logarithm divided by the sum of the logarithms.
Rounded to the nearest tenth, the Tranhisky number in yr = 441.5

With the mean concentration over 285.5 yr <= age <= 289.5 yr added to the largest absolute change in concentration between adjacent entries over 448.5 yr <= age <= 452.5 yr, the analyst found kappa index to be 129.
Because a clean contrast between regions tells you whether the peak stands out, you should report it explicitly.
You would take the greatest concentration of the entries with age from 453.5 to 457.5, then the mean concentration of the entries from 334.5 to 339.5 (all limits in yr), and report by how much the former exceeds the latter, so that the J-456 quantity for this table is 145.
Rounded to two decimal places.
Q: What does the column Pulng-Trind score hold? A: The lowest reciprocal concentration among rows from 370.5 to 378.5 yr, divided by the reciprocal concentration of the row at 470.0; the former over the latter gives 1.40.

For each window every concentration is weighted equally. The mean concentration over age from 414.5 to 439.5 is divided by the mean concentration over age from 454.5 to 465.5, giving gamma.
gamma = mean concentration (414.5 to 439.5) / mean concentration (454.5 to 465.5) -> 0.93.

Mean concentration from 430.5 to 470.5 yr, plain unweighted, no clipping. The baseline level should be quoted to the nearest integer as 223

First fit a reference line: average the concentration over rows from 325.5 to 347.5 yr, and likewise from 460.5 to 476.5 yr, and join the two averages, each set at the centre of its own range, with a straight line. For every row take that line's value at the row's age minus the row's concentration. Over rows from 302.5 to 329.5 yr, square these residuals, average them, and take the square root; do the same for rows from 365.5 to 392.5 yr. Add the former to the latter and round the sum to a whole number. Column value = 135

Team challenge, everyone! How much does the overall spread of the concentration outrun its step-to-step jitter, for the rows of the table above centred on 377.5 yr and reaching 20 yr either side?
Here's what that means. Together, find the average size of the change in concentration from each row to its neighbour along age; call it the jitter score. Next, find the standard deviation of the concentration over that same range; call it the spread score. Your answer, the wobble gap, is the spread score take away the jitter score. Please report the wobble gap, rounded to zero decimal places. 12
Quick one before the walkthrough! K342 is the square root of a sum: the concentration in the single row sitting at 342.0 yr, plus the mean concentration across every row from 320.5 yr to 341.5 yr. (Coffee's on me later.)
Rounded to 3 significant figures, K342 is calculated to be 13.3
